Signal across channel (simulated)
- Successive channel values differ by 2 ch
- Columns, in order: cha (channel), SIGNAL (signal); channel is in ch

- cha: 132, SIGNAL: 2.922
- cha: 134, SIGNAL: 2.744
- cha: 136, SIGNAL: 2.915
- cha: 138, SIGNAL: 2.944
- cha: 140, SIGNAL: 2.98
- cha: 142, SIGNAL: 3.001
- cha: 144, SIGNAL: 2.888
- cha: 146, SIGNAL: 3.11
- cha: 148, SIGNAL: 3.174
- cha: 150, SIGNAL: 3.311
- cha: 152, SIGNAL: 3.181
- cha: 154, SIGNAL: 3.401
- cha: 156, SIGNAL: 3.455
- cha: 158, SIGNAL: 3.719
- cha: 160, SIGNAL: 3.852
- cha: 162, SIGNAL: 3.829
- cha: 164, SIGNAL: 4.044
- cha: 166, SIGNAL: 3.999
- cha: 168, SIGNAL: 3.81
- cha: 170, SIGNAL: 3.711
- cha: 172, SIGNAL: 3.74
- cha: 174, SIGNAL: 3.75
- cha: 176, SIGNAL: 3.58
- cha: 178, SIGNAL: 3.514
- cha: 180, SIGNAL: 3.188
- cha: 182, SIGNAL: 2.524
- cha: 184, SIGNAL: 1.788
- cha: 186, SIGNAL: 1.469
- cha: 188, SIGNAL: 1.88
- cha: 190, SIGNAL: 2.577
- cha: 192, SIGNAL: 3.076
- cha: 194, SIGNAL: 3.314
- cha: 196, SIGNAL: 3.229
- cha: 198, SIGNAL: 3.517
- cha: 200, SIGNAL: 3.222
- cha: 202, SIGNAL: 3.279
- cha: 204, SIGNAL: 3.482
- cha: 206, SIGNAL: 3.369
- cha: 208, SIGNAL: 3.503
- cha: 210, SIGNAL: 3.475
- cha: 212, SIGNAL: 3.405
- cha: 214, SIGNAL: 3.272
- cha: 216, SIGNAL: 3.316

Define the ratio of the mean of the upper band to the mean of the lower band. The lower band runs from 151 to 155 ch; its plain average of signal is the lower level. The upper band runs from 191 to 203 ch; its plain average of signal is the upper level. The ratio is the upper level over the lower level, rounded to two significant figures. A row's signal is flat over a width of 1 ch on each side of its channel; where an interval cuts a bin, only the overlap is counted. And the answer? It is 0.99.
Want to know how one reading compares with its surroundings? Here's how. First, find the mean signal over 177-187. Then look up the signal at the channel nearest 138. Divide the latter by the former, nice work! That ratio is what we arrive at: 1.18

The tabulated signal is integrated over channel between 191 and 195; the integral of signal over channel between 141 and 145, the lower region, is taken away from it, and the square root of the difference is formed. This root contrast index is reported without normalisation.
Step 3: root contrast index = 1.00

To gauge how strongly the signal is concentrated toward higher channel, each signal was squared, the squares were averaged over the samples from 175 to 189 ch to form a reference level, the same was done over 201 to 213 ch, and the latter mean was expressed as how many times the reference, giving 1.6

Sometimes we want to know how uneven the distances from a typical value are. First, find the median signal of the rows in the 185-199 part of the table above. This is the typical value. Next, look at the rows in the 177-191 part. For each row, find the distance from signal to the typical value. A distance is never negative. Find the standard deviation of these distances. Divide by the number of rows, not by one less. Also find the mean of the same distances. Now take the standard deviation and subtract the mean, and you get -0.31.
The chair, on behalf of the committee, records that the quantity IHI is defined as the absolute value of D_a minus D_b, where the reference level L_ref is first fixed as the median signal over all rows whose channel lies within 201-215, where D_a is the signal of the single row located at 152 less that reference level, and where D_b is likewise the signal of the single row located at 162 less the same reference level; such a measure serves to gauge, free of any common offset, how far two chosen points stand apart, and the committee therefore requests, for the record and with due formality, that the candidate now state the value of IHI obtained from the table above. 0.65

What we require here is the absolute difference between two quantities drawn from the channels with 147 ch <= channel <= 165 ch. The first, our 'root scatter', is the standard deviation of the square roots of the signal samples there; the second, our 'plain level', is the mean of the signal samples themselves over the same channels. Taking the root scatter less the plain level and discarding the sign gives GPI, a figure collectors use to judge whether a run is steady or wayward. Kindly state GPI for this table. 3.47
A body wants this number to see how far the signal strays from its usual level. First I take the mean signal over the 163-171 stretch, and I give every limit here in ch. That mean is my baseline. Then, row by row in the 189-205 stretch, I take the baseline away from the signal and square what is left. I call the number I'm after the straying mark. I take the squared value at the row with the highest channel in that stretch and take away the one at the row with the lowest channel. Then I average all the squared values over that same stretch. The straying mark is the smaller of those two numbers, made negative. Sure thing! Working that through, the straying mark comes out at 1.6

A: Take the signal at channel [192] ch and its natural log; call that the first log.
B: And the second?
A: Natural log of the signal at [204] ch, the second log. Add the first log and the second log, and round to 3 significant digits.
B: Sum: 2.37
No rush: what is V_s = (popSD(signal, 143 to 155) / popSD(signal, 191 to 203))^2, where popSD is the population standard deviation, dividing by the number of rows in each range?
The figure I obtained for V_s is 1.49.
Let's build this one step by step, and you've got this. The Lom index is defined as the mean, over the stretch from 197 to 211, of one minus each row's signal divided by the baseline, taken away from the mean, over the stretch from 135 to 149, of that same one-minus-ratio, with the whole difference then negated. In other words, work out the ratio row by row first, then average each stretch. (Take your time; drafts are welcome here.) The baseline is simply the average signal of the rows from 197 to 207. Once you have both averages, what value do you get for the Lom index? -0.12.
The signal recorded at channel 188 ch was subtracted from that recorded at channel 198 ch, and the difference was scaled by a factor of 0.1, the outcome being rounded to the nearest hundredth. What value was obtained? 0.16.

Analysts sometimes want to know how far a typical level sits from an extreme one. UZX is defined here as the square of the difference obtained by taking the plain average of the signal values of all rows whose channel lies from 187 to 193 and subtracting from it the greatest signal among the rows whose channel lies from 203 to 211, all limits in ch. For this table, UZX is 0.98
